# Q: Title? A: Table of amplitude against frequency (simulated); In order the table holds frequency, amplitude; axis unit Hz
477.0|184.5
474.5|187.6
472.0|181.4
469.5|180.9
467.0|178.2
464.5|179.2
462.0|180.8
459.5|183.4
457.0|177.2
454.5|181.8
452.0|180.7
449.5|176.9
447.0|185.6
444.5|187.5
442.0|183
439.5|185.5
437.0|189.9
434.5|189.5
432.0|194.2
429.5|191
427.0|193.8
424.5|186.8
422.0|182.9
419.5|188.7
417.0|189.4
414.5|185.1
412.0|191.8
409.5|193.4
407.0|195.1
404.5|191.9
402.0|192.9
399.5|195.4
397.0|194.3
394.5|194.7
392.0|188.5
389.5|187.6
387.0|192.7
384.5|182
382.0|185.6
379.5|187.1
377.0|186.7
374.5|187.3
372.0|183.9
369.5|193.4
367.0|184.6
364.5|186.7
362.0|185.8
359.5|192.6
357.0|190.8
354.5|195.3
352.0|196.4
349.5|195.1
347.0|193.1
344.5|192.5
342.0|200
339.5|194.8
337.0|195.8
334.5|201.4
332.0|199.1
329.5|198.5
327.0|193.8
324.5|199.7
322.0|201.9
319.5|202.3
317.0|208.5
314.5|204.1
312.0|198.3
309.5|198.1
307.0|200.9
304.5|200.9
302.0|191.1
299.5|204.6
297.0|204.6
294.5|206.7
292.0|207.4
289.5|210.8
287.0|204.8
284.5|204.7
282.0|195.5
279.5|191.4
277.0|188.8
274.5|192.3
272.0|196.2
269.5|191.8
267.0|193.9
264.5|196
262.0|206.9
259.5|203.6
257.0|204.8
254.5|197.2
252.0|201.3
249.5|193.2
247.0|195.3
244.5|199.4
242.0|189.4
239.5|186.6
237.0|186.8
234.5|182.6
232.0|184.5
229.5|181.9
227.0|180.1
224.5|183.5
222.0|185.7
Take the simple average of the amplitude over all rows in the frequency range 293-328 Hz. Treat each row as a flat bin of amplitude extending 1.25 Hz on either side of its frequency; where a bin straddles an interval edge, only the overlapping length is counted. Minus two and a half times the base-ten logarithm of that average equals -5.759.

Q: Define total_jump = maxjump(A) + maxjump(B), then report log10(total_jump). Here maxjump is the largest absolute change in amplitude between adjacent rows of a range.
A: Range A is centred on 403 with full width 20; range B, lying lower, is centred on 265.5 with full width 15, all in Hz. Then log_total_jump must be 1.15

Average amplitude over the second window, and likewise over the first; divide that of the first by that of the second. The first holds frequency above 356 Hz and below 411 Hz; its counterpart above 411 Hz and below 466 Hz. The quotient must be 1.022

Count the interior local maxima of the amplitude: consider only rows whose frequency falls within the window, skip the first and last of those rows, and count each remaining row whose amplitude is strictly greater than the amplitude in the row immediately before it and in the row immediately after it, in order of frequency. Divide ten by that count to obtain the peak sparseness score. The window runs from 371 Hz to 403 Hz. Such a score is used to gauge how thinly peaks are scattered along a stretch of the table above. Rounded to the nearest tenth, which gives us 2.0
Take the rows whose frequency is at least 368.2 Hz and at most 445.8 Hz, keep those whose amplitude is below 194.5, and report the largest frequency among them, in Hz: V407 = 444.5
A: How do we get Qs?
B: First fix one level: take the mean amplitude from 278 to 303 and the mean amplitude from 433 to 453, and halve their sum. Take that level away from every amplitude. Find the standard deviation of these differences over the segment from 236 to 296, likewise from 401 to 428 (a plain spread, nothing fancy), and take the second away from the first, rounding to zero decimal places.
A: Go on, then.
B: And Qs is 3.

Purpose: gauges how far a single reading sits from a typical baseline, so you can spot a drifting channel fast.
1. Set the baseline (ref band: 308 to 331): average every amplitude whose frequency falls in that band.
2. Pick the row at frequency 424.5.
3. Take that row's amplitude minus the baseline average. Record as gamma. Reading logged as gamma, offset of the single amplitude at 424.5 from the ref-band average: -14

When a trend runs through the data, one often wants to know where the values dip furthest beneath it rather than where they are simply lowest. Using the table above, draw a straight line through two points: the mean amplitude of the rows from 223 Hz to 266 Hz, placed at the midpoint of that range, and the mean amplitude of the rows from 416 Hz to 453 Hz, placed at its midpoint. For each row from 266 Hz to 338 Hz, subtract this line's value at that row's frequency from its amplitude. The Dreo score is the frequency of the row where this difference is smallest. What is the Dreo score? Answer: 277.0 Hz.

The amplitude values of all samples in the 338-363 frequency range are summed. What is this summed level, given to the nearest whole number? 1936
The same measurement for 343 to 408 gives 4952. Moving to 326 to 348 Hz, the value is 1769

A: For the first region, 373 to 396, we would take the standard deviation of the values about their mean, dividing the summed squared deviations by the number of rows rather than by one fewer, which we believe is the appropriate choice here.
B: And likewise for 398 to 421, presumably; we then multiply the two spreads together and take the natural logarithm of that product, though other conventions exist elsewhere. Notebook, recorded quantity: 2.40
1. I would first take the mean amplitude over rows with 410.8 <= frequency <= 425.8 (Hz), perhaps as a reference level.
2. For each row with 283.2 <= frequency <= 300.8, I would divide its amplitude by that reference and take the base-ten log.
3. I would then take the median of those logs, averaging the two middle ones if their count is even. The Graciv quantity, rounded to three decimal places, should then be 0.038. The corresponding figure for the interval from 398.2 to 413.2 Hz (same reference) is 0.013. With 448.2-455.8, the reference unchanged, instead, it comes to -0.016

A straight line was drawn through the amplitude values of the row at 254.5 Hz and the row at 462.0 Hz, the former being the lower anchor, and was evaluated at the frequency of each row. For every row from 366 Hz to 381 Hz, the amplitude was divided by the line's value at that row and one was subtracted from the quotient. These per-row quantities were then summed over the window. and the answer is -0.021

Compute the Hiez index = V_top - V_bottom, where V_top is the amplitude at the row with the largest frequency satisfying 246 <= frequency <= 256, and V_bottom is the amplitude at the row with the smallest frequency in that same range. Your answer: 1.9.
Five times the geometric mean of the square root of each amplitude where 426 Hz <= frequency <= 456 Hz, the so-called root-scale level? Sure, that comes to 68.3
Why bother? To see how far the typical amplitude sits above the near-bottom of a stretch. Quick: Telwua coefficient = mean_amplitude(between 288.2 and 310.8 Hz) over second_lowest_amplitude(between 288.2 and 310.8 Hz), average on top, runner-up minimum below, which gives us 1.02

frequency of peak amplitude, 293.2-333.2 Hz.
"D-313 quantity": 317.0 Hz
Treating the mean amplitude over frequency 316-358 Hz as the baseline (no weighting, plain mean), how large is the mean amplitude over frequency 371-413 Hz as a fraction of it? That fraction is 0.962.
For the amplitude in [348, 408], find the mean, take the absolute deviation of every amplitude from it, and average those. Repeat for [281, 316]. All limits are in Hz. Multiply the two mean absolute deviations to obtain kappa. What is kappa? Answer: 16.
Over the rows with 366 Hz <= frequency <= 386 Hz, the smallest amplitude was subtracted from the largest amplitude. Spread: 11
